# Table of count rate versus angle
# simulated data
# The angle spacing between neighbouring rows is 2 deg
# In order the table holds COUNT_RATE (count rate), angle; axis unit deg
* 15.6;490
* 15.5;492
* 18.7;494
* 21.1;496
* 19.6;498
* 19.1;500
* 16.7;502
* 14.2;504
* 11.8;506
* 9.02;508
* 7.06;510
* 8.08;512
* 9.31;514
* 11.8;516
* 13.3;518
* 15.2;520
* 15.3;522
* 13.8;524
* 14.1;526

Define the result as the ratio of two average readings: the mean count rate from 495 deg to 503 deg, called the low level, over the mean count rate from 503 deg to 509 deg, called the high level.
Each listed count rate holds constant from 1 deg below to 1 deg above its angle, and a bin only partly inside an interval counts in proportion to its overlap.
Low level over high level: 1.6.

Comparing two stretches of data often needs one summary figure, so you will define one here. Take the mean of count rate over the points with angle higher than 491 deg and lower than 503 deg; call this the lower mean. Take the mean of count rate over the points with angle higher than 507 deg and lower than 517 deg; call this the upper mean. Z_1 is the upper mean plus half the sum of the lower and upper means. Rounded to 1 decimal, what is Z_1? 22.8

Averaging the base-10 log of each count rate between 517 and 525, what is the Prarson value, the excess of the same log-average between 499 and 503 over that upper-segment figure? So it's 0.09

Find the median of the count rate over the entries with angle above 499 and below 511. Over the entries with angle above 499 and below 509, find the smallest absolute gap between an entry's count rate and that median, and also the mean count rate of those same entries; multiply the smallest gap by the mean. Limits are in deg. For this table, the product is 17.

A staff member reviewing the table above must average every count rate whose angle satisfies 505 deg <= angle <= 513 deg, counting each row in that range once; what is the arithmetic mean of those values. 9.0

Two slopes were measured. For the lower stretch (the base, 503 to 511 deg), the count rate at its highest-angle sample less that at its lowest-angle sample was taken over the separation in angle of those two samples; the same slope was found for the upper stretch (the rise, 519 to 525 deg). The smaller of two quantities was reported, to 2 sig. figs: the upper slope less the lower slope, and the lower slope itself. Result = -1.2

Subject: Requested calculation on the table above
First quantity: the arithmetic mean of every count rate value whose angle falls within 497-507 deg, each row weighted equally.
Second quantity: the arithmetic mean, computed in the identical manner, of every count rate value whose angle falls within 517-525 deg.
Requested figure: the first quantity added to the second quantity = 31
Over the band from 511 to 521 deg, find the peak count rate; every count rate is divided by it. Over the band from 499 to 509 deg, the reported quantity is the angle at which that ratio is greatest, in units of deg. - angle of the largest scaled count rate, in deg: 500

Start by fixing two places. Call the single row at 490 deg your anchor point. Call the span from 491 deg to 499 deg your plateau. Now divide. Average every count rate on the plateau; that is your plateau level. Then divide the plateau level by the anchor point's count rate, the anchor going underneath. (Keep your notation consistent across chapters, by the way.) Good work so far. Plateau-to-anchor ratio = 1.20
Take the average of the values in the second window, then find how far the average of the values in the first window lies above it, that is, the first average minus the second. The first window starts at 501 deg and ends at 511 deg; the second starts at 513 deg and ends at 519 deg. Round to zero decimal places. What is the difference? 0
